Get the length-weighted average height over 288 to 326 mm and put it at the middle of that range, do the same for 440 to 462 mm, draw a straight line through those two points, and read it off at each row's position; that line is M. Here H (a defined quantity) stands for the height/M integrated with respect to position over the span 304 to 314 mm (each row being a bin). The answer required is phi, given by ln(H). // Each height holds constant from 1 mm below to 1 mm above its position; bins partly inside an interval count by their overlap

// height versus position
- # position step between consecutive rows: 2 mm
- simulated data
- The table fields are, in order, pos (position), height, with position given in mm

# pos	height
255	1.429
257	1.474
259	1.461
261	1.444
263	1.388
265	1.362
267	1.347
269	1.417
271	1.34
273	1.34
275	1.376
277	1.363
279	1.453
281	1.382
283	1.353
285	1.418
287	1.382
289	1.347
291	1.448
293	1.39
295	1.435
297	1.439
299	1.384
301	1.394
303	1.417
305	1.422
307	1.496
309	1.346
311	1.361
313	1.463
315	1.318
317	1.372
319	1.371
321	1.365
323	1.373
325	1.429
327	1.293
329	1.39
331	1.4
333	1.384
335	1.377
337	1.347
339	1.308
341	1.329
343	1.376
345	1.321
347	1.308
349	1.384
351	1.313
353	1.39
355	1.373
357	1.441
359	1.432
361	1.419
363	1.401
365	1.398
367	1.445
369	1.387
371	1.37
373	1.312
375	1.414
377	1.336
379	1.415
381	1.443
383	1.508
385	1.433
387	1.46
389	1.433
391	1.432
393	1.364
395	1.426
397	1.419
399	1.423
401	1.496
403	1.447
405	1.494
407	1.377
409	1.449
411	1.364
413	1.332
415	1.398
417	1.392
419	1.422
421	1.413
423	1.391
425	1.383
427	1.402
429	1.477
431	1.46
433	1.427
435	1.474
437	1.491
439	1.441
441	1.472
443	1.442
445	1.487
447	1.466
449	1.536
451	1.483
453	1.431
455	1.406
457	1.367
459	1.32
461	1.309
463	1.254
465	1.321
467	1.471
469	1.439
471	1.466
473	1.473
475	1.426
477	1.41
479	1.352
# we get 2.32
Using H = 10.1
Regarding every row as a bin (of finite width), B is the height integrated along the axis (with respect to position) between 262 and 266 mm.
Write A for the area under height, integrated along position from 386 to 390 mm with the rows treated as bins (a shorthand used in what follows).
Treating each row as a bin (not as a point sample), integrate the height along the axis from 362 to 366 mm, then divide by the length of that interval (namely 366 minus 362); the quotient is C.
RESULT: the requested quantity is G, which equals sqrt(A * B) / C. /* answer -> 4.03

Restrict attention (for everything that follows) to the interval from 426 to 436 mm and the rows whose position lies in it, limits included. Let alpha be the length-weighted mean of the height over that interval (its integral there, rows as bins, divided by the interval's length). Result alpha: 1.448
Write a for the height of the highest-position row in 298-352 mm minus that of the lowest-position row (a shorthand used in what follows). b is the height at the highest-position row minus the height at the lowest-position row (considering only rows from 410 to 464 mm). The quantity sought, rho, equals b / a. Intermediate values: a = -0.071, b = -0.110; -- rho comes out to 1.5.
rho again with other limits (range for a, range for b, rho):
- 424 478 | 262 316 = -2.6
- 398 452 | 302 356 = -0.7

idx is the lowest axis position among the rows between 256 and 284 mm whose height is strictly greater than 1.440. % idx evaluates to 257 mm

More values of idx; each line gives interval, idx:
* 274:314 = 279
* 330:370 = 357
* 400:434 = 401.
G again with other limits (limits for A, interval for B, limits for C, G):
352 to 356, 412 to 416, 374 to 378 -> 3.99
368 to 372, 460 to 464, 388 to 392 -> 3.71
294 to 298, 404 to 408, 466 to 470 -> 3.95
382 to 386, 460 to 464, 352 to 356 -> 3.97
